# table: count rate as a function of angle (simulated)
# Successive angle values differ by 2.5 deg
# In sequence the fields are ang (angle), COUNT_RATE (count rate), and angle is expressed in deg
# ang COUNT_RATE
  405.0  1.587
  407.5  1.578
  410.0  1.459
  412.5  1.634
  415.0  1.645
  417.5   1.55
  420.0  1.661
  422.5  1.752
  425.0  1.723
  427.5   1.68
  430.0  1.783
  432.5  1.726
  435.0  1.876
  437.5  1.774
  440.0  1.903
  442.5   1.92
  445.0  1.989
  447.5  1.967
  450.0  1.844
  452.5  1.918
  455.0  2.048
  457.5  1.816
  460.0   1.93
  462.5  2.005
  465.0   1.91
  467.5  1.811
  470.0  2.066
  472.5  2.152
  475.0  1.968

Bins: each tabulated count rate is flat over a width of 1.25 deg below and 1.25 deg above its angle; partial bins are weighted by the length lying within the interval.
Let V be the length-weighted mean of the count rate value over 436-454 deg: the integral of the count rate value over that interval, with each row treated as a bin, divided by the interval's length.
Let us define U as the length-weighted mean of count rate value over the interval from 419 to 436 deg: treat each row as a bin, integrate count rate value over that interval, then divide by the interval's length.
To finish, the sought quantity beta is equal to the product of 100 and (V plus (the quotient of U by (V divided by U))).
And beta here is 350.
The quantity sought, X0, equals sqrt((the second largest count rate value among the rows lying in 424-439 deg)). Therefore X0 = 1.34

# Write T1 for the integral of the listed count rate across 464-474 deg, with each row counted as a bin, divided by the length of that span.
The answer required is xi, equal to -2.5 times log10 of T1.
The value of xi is -0.75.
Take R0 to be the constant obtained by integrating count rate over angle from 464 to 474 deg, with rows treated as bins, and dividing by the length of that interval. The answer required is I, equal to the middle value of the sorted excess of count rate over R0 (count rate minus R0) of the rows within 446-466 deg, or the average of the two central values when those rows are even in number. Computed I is -0.06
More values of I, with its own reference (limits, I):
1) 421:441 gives -0.22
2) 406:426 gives -0.35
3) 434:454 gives -0.08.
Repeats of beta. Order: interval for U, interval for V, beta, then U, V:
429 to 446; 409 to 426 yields 373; 1.85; 1.63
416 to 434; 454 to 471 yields 343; 1.70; 1.94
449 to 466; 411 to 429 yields 389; 1.93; 1.66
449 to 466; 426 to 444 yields 386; 1.93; 1.81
